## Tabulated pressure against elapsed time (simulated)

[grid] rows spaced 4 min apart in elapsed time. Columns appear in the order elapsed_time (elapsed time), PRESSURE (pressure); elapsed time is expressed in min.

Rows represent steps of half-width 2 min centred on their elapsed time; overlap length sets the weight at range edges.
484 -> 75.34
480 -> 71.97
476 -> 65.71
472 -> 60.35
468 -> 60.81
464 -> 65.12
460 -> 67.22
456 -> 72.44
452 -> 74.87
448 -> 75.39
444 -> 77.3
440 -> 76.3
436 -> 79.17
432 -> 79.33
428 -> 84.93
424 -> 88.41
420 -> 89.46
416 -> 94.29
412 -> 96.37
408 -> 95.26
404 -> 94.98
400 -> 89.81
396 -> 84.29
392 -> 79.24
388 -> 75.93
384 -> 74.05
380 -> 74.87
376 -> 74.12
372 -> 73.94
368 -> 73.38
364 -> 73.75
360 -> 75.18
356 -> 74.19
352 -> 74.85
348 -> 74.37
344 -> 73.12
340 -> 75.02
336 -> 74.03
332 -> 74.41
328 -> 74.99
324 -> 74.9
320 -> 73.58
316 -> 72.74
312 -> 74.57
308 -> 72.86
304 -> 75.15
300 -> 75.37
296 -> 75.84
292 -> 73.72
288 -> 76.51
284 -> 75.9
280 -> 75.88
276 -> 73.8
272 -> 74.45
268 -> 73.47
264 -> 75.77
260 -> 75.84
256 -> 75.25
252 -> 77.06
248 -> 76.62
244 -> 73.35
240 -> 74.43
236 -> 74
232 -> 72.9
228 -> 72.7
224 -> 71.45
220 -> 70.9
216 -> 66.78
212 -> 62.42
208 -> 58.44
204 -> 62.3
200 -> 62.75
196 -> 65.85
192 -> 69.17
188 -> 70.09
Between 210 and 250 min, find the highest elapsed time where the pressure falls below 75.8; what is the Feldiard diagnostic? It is 244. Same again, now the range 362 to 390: 384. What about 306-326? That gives 324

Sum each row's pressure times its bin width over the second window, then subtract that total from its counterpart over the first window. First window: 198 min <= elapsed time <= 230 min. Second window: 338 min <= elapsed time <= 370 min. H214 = -264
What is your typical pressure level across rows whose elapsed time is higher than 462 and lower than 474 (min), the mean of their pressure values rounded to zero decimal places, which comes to 62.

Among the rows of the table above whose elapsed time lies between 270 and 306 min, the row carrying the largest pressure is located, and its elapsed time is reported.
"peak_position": 288 min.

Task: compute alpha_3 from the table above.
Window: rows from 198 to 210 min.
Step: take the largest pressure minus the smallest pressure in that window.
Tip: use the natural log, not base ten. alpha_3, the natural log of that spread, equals 1.5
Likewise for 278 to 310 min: 1.3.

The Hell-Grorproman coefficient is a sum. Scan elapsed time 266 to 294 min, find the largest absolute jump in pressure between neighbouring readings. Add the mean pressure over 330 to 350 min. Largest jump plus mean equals 77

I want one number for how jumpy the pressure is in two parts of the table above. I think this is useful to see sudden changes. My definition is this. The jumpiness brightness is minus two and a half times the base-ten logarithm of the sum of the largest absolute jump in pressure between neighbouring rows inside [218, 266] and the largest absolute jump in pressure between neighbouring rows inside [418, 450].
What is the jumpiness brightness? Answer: -2.4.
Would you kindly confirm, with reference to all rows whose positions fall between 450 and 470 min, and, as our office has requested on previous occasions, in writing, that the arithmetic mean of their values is 68.1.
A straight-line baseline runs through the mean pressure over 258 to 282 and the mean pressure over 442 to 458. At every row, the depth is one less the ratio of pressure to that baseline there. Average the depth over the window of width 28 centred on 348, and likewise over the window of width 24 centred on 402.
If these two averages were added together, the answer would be -0.19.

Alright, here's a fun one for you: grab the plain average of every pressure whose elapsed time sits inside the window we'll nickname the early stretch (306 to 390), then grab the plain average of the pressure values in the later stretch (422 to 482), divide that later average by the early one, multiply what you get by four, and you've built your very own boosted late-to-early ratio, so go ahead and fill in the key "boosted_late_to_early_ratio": 3.95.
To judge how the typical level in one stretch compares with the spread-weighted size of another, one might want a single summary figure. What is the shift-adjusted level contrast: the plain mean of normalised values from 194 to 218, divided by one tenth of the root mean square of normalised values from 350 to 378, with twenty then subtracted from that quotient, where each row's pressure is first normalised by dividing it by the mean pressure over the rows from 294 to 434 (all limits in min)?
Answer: -11.5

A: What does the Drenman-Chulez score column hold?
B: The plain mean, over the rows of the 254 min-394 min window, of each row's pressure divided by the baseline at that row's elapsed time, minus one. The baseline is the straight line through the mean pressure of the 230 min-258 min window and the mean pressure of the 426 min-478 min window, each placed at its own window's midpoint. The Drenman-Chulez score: 0.01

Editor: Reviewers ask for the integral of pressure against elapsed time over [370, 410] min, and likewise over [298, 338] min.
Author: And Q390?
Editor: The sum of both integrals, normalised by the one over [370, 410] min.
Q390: 1.91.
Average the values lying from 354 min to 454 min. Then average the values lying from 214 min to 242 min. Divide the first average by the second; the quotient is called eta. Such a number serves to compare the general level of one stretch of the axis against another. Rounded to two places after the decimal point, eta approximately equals 1.13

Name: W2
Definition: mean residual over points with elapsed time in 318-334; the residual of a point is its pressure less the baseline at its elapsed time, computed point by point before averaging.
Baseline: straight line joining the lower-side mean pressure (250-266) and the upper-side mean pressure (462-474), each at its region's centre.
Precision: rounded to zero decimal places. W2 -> 3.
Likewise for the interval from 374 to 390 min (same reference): 7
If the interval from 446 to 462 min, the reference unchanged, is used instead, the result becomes 9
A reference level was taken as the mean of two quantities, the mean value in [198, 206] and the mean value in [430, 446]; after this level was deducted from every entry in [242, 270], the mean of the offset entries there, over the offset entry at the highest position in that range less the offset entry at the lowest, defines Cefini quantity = 42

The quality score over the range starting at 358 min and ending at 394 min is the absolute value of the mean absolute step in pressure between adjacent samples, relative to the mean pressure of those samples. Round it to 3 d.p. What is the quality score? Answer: 0.016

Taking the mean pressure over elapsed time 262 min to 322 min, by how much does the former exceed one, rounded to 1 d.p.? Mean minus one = 73.6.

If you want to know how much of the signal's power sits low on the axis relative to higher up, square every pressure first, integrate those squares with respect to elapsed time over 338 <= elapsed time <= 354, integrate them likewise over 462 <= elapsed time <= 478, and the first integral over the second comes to 1.39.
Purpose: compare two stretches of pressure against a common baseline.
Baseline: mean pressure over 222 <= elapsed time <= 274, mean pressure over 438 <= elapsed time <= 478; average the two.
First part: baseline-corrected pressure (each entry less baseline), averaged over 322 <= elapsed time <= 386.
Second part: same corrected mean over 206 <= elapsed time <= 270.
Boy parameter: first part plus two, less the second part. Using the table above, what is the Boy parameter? 4.4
